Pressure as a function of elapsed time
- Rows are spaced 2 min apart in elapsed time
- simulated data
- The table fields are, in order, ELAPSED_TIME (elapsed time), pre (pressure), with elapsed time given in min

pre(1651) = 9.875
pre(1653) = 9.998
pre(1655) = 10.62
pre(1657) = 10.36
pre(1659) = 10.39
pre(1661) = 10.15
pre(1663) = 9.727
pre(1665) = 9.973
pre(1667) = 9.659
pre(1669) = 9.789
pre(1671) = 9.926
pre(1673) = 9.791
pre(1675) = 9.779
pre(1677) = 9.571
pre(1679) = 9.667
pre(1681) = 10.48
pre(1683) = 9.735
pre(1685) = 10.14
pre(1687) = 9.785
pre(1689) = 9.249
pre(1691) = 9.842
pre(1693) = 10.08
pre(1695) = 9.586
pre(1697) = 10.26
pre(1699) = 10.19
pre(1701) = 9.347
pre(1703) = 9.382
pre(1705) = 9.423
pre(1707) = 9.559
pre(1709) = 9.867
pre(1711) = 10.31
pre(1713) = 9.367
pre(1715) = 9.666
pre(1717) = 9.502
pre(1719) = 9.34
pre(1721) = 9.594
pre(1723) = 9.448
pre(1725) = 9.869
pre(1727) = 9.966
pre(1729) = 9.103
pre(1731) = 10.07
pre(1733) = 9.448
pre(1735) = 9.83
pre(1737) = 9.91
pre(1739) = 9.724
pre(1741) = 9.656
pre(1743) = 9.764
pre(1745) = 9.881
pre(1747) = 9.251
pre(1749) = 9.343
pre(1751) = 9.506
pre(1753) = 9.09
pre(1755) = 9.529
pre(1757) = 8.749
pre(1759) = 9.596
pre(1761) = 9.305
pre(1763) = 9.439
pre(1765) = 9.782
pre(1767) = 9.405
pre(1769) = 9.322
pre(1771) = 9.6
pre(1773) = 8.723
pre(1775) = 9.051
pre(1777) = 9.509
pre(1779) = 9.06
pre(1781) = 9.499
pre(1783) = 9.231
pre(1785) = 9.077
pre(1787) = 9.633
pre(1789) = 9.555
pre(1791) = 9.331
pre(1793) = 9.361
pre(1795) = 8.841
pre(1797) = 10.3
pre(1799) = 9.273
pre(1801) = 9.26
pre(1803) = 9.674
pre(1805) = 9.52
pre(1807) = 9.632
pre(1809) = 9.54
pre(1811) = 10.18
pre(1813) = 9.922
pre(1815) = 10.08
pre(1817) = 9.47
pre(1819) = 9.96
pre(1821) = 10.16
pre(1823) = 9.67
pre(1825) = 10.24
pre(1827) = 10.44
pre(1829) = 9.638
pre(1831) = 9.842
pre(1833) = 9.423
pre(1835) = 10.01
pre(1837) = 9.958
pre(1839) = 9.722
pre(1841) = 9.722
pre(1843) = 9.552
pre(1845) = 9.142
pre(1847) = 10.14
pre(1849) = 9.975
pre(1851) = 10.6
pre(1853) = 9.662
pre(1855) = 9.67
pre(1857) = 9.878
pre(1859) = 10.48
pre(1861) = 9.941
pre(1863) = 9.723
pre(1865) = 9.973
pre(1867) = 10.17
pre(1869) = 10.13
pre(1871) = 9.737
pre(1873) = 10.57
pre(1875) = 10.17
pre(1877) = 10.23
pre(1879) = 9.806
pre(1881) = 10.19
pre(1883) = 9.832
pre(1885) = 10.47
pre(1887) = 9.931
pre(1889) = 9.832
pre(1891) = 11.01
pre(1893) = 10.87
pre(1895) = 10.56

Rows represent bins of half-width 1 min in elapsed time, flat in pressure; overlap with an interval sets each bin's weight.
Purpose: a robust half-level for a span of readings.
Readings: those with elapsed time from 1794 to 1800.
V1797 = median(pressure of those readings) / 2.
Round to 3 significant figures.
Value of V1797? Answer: 4.64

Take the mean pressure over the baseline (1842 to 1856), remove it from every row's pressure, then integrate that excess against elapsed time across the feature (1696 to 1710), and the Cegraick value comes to -1.4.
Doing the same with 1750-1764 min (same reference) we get -7.1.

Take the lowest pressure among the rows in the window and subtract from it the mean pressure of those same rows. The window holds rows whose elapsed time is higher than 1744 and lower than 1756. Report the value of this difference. -0.34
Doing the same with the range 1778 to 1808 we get -0.58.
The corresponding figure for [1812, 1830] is -0.48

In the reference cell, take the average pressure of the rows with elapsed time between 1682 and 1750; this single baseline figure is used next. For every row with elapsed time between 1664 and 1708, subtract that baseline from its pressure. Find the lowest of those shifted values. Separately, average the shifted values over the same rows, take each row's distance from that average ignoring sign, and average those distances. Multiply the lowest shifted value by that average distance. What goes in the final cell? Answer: -0.11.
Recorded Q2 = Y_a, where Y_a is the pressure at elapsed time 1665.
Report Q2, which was 9.973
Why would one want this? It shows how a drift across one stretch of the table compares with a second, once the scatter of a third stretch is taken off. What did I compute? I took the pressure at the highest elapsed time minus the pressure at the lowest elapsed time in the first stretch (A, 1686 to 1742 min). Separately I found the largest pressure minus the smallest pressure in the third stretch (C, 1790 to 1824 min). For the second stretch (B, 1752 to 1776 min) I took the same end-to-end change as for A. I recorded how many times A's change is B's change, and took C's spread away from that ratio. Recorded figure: 1.85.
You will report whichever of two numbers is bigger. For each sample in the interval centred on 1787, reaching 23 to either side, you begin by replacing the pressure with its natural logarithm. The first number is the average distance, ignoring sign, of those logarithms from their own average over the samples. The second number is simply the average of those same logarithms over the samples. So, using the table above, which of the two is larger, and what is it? 2.24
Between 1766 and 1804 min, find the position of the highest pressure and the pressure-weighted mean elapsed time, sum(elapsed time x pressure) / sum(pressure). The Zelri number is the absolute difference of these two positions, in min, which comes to 11.9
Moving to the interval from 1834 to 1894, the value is 26.7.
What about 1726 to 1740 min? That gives 2.0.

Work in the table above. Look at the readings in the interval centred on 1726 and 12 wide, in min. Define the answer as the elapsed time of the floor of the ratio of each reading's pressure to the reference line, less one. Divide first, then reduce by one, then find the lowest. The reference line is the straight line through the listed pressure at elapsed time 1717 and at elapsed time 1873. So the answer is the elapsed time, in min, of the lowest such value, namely 1729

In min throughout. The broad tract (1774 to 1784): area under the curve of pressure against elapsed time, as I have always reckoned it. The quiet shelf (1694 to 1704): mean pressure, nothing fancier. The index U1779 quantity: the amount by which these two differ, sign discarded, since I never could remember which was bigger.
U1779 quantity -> 82.9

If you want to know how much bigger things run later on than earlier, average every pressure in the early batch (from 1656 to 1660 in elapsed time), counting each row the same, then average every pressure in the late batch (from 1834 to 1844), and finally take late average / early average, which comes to 0.94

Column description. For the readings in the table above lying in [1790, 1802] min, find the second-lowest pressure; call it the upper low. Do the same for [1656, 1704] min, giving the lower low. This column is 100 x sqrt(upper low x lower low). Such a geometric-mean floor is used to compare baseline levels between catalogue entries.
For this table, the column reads 930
